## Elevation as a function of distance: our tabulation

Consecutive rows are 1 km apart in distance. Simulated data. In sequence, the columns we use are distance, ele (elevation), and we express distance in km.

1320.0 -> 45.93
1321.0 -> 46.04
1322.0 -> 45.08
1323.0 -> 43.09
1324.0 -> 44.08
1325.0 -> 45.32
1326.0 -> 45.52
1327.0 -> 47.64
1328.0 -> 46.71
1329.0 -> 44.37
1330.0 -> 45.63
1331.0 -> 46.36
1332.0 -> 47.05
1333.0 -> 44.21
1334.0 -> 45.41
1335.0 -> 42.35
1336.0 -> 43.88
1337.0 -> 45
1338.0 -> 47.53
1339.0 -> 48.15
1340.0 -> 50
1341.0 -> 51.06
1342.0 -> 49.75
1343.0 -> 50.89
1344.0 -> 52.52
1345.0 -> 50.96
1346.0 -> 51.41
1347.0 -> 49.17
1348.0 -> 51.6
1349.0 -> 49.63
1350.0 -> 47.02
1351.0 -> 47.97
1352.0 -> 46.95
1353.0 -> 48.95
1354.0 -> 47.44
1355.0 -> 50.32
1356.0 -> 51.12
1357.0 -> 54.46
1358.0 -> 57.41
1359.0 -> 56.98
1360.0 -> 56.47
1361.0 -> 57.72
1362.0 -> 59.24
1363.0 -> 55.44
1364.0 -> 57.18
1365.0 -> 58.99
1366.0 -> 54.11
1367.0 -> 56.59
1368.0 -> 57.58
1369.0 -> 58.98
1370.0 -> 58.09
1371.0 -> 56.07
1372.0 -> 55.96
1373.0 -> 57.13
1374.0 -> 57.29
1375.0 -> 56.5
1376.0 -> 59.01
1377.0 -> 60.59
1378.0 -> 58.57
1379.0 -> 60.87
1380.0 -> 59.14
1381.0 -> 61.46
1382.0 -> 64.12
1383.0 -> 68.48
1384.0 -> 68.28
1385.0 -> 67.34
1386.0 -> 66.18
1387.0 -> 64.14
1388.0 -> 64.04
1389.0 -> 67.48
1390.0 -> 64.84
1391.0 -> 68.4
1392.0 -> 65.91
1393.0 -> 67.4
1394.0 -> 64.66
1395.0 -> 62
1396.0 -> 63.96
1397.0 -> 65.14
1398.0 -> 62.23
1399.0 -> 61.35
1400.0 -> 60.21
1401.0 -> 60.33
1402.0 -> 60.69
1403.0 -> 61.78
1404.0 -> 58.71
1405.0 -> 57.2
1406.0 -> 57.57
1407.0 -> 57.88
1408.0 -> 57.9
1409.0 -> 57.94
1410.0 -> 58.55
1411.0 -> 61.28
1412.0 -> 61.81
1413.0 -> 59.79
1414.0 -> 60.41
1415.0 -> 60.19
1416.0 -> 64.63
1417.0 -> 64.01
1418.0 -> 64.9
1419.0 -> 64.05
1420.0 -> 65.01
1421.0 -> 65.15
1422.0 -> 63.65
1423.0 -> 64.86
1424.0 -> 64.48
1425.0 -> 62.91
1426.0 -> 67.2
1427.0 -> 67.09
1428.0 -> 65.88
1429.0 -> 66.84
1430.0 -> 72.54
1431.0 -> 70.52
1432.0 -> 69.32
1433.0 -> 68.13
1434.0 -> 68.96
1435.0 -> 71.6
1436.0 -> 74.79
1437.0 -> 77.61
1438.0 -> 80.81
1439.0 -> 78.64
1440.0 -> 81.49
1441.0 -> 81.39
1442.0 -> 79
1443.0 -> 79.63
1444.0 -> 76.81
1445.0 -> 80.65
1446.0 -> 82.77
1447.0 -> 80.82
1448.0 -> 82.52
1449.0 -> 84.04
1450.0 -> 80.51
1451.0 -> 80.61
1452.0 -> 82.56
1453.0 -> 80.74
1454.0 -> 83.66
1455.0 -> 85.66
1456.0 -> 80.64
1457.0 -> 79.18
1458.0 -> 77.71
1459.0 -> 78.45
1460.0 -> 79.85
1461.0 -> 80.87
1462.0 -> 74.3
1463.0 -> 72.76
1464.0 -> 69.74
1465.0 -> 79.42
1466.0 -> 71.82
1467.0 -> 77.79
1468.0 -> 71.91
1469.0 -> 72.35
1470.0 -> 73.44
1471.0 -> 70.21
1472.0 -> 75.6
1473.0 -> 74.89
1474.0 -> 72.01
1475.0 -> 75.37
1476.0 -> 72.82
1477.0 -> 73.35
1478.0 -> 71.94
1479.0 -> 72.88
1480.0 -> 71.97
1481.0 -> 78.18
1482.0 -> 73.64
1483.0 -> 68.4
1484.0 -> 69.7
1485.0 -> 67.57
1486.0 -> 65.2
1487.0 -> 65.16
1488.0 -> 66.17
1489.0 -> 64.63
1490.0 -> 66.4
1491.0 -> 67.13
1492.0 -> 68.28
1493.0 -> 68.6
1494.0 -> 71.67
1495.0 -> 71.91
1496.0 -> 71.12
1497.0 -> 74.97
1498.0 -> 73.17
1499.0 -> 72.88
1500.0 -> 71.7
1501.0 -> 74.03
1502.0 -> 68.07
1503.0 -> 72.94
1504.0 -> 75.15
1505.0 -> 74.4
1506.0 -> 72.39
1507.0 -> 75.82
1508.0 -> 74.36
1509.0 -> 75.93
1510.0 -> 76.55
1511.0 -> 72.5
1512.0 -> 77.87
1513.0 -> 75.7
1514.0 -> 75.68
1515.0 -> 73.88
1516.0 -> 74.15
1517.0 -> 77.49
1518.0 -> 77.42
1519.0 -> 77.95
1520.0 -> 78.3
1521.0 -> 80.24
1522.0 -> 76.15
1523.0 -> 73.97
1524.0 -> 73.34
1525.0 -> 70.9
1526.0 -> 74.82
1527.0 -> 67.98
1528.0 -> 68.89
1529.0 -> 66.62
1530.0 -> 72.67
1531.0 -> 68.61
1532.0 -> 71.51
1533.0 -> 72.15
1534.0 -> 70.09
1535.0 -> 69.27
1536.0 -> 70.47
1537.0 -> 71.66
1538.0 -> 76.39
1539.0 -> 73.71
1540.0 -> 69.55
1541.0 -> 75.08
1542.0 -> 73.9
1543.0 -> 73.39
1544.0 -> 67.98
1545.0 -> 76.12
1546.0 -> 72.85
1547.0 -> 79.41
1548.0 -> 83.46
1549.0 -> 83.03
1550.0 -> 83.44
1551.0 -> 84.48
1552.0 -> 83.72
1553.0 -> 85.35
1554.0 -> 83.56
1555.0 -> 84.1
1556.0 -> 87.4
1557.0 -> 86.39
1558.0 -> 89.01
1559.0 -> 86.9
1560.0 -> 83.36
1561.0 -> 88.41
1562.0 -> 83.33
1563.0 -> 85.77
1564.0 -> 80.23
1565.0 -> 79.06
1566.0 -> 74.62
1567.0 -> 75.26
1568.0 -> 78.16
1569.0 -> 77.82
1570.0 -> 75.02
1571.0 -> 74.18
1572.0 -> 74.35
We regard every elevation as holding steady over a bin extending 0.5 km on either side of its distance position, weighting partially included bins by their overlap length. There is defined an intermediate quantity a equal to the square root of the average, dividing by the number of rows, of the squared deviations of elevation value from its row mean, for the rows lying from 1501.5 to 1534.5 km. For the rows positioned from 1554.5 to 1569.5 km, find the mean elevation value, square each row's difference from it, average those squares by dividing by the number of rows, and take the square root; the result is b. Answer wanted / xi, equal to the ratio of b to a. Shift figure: 1.4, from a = 3.3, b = 4.6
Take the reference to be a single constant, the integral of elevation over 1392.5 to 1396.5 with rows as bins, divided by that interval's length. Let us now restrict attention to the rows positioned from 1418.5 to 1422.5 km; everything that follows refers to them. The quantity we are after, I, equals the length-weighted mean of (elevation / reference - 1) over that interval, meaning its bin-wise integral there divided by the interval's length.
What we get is -0.001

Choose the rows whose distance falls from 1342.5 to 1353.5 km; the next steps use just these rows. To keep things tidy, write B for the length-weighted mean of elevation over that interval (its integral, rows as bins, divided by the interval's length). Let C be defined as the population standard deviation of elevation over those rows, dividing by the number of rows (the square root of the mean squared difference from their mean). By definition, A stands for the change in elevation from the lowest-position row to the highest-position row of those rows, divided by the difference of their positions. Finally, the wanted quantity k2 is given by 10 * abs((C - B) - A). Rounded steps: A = -0.2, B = 50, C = 1.8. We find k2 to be 477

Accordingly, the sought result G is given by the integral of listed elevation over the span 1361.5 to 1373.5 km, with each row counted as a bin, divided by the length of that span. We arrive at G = 57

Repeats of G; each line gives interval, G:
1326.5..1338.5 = 46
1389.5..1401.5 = 64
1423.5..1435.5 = 68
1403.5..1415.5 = 59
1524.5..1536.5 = 70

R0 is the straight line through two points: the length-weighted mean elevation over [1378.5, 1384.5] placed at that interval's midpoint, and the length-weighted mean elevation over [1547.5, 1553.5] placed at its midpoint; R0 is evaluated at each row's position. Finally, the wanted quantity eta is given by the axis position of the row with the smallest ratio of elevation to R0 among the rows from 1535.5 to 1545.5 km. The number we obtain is 1544.0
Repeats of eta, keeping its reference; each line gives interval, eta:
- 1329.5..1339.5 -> 1335.0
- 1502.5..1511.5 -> 1511.0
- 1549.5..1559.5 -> 1554.0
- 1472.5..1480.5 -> 1480.0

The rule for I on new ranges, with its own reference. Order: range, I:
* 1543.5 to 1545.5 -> 0.117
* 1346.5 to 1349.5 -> -0.223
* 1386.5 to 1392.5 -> 0.020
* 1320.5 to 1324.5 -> -0.309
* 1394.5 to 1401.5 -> -0.036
